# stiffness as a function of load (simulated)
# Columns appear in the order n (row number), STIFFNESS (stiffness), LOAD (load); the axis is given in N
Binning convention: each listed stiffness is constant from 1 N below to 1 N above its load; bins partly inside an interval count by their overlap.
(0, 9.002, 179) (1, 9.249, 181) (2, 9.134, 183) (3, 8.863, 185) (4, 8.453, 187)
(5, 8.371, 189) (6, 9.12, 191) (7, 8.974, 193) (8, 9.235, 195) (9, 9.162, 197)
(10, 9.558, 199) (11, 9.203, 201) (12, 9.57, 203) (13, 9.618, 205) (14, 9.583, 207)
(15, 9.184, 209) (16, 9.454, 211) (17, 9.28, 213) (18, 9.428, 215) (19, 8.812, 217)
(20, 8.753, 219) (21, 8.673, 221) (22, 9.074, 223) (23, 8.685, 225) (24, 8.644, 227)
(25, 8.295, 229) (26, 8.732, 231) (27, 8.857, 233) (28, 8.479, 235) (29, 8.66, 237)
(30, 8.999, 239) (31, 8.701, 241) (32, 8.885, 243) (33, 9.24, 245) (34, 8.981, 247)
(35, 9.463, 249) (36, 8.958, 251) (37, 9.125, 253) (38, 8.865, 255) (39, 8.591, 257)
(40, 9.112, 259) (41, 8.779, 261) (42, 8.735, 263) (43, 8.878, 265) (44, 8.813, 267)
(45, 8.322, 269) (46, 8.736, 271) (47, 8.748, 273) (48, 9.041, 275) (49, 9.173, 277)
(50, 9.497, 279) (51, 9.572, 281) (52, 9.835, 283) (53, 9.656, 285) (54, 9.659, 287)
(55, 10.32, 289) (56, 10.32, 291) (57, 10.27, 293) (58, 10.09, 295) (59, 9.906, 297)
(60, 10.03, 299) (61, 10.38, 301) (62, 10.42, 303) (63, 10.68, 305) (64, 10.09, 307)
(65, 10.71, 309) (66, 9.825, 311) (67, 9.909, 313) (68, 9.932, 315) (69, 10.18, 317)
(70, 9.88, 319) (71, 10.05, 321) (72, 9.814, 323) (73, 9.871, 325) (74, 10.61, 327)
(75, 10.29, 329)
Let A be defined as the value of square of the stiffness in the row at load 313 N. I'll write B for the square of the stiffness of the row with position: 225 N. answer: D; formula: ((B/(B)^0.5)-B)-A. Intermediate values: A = 98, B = 75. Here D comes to -165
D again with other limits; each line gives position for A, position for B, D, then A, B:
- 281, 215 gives -171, 92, 89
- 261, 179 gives -149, 77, 81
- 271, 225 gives -143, 76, 75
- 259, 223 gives -156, 83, 82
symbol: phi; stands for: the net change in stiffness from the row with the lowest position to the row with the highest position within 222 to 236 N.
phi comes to -0.6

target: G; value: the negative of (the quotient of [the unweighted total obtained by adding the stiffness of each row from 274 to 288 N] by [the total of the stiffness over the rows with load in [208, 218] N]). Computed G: -1.4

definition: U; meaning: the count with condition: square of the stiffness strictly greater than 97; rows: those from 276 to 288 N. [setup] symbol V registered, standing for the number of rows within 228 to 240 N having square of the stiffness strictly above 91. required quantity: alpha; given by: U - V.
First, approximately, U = 0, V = 0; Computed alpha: 0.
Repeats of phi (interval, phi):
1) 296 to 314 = 0.0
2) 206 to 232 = -0.9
